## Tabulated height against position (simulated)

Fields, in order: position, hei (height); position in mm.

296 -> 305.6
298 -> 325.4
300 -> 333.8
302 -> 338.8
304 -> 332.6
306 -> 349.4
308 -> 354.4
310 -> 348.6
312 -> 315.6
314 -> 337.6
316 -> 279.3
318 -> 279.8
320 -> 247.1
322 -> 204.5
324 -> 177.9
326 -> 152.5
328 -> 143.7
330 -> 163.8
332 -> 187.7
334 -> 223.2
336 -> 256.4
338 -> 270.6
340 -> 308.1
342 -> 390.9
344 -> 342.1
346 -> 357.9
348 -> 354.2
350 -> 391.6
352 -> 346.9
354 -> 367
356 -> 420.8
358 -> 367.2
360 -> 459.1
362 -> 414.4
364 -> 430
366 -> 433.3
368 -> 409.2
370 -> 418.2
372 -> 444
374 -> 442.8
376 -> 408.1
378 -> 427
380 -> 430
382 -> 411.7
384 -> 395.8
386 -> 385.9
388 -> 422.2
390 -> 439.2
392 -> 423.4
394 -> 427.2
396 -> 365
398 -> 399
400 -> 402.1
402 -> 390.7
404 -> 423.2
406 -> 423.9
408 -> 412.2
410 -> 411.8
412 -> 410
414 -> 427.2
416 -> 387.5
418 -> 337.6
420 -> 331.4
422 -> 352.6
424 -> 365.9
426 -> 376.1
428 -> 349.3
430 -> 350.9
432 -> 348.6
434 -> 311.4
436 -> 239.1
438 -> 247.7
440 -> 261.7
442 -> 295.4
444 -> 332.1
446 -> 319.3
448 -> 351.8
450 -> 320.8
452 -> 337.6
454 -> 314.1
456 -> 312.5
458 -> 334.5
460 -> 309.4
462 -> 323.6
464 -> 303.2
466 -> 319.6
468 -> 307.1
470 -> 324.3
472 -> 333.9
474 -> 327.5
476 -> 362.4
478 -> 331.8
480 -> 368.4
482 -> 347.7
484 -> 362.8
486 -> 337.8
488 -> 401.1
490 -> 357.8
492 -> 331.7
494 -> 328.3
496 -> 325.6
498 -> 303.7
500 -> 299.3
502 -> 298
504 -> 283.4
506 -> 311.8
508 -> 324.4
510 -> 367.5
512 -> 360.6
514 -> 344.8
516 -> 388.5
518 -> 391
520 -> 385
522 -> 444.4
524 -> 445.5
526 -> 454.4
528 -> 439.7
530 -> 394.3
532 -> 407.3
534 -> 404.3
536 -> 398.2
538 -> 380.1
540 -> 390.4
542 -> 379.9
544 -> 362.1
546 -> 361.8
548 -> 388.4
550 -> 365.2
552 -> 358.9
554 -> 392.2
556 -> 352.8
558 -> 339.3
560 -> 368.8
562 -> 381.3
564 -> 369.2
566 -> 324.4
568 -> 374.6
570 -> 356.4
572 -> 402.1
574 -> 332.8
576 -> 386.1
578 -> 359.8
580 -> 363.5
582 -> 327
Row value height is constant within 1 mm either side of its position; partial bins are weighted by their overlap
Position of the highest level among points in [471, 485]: 480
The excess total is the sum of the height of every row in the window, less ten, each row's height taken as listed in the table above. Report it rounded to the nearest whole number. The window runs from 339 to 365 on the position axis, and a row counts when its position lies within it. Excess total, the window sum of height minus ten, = 4940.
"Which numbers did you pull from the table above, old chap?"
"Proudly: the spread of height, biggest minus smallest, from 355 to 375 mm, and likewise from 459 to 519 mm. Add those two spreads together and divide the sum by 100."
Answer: 2.1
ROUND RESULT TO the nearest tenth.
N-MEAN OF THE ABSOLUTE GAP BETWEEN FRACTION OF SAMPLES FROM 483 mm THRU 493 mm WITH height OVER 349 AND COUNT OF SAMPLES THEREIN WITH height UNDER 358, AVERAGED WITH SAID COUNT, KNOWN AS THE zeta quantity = 2.7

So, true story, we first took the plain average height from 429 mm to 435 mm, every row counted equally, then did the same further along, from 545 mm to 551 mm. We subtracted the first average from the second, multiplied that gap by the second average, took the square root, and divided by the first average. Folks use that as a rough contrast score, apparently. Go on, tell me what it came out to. 0.34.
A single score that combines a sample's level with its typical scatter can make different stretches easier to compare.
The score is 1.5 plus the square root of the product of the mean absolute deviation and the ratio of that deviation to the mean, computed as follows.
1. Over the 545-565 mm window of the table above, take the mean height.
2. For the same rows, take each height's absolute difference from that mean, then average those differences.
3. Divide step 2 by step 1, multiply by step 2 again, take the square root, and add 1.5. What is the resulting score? 2.1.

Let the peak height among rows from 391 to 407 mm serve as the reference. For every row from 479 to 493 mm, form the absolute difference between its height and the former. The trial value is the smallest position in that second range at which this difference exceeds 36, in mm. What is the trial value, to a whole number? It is 480 mm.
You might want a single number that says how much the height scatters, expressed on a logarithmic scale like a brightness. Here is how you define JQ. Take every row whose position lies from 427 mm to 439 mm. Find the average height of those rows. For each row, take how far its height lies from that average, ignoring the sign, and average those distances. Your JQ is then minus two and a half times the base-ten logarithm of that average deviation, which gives -4.1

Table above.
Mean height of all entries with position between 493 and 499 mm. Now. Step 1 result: 319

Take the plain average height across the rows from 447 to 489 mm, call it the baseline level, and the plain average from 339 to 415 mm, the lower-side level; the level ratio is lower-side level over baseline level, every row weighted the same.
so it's 1.21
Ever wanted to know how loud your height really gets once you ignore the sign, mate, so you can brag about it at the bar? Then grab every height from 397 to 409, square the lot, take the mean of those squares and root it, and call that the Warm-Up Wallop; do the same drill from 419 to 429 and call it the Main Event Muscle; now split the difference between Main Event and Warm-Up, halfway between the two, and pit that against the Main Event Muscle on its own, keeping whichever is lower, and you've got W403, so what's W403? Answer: 355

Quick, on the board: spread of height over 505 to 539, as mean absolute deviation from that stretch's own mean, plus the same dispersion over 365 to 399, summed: 48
